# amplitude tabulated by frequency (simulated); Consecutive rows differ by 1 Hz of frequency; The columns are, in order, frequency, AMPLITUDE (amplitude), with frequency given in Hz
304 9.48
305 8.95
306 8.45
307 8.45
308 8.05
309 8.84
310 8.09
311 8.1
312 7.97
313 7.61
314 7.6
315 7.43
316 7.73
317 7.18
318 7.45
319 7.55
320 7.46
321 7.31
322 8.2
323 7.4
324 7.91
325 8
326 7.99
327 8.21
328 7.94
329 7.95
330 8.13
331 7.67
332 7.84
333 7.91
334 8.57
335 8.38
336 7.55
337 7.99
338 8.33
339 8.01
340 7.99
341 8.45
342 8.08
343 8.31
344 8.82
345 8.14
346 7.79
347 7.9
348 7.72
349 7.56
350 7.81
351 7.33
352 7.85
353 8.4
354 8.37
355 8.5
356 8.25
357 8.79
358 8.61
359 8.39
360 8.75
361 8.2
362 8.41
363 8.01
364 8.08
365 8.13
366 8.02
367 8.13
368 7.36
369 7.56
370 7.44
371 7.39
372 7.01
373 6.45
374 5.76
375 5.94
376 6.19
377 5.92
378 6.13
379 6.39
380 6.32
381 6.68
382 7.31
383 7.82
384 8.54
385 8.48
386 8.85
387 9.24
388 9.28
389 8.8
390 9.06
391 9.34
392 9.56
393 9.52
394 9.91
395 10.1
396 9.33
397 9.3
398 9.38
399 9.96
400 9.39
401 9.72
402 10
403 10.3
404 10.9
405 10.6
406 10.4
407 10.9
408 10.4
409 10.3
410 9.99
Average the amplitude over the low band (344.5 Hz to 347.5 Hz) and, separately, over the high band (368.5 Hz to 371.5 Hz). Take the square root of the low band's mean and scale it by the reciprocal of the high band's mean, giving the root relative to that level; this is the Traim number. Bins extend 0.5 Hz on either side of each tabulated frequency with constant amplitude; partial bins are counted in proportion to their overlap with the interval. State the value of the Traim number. 0.378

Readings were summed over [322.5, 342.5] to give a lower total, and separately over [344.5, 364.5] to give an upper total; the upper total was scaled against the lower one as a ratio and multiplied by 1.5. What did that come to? 1.52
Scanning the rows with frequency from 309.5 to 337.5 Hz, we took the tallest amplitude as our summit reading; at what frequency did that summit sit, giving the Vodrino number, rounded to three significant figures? 334 Hz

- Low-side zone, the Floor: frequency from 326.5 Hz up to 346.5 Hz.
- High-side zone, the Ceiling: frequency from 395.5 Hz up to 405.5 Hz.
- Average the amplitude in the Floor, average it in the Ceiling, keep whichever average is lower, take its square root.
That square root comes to 2.847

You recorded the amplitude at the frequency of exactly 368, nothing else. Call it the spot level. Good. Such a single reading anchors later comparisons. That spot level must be 7.36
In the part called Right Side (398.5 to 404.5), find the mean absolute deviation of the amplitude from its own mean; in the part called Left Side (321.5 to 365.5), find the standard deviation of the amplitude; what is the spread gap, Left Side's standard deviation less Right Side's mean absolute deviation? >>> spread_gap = -0.02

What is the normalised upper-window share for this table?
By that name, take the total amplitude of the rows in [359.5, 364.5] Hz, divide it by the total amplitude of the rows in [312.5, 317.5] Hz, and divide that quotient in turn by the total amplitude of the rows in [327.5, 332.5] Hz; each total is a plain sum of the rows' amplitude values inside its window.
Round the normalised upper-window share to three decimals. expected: 0.028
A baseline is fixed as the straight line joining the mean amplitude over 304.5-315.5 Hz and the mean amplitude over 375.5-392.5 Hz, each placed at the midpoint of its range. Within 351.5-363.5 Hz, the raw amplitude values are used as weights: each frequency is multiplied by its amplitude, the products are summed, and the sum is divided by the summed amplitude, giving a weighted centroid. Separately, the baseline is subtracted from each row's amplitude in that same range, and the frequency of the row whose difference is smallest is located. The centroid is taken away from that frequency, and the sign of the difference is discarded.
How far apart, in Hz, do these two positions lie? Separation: 5.5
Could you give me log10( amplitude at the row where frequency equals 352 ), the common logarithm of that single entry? 0.895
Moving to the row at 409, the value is 1.013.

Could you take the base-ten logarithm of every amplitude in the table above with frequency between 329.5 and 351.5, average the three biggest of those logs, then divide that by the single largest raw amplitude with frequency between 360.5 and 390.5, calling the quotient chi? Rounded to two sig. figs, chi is 0.10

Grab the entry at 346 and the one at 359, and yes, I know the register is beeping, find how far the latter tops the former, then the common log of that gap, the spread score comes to -0.22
